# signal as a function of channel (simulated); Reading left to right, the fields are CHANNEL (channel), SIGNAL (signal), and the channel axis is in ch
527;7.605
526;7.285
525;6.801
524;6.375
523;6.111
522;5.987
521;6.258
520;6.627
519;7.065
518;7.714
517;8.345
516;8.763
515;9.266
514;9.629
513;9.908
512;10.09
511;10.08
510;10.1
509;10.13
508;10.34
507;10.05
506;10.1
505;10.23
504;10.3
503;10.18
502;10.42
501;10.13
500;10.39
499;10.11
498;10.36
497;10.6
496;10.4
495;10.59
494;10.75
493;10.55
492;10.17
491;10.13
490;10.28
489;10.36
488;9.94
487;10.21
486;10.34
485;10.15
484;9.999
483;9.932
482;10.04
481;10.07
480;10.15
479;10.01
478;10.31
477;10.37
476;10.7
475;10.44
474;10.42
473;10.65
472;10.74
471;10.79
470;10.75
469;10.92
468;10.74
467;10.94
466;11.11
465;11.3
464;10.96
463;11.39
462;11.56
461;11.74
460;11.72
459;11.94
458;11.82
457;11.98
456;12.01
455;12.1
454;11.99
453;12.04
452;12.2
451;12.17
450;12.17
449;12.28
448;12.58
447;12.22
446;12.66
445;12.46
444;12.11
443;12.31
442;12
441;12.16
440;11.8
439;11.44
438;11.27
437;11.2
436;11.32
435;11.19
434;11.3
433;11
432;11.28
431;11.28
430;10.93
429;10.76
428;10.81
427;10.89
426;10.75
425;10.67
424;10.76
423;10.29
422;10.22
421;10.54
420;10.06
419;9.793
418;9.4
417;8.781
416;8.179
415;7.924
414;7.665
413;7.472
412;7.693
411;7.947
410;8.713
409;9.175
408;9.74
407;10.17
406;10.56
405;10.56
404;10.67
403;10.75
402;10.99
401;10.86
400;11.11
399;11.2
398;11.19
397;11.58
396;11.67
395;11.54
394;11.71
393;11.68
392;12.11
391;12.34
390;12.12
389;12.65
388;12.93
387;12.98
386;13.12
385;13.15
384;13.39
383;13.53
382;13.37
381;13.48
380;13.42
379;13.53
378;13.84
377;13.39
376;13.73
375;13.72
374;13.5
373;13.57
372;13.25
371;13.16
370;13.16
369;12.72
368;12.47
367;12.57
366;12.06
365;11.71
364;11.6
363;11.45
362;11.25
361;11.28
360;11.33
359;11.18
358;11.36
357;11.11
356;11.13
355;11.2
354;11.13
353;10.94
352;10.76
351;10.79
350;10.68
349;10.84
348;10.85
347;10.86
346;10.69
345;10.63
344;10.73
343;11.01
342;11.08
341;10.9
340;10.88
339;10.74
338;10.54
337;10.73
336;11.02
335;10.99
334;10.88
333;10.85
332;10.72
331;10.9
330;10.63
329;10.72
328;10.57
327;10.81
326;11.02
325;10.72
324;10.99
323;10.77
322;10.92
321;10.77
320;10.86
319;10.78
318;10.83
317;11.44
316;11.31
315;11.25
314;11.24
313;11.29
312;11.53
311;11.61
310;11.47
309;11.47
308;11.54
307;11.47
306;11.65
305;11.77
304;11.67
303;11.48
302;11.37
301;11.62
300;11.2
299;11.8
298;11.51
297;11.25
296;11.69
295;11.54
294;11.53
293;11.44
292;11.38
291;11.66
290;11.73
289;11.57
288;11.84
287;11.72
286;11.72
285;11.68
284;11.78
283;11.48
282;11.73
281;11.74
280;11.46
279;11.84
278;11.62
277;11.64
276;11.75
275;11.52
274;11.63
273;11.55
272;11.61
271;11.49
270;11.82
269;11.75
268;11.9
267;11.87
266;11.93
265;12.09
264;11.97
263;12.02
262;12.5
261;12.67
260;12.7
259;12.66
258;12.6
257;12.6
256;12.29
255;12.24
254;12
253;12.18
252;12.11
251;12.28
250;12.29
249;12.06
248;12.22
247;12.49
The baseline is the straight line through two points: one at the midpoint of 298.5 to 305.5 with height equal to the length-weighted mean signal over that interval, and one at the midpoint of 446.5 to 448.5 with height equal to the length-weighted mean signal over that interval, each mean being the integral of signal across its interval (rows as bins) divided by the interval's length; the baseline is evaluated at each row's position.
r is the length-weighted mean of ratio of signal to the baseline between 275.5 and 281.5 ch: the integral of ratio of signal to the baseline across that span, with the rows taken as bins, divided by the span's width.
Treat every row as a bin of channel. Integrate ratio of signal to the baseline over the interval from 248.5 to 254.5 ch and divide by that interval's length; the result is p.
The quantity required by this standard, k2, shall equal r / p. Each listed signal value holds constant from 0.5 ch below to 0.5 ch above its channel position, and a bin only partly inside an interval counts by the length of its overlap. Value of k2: 0.95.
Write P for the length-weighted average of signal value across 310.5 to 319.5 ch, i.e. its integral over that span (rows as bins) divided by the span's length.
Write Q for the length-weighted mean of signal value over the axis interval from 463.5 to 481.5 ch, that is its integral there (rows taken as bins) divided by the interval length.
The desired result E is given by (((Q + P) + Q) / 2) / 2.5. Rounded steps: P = 11.3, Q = 10.6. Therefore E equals 6.5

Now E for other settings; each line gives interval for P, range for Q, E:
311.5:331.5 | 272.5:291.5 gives 6.9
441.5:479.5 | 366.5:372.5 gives 7.5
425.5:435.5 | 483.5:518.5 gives 6.2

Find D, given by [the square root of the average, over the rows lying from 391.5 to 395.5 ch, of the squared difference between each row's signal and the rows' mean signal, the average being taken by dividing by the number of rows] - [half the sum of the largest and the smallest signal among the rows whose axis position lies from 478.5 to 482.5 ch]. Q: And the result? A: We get -9.9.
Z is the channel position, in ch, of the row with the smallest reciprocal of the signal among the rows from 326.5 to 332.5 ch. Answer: 331 ch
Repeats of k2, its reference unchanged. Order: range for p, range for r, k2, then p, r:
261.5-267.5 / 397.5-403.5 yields 0.85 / 1.06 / 0.91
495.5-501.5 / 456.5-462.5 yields 1.16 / 0.81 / 0.95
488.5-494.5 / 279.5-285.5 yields 1.24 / 0.82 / 1.02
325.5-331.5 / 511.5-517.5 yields 0.79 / 0.92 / 0.73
